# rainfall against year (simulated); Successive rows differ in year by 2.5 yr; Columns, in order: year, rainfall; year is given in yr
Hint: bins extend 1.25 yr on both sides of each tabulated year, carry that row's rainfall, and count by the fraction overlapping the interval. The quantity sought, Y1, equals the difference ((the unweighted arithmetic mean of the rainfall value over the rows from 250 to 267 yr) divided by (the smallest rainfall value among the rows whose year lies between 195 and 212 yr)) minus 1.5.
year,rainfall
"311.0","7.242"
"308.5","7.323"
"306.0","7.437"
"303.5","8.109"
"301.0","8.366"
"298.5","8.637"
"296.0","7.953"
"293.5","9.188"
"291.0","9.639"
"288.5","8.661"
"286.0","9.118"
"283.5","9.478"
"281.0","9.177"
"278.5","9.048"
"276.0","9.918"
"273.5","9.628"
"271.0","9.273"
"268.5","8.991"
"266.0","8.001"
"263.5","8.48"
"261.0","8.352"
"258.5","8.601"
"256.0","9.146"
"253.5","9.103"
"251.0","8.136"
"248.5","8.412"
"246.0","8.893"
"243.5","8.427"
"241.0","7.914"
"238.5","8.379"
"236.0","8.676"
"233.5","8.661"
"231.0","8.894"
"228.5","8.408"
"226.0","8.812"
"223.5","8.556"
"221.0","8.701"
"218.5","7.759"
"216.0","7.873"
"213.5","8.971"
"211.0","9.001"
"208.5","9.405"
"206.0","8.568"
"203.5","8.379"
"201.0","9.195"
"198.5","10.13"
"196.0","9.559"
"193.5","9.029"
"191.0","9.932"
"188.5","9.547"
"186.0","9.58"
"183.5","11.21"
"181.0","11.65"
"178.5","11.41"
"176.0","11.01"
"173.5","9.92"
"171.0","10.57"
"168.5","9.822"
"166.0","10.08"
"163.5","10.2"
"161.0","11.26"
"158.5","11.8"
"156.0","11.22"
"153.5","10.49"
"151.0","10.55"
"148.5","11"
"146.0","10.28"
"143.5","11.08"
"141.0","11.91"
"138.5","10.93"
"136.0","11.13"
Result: -0.48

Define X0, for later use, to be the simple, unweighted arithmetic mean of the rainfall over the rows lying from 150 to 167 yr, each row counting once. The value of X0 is 10.8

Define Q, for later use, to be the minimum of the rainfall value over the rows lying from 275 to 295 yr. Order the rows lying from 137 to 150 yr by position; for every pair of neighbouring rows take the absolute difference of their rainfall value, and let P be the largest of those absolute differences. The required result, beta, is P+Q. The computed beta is 9.6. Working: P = 0.98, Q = 8.661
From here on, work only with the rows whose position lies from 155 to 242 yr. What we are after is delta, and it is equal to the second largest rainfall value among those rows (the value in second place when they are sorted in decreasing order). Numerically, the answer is 11.65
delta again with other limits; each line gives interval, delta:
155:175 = 11.26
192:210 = 9.559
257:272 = 8.991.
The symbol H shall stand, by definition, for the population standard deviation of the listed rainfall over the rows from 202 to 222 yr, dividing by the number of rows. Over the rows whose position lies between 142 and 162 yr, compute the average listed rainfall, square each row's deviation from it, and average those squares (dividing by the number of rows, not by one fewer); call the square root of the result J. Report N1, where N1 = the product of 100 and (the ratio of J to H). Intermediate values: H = 0.5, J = 0.47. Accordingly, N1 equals 88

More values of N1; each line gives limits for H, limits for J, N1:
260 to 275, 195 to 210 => 106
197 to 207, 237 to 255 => 56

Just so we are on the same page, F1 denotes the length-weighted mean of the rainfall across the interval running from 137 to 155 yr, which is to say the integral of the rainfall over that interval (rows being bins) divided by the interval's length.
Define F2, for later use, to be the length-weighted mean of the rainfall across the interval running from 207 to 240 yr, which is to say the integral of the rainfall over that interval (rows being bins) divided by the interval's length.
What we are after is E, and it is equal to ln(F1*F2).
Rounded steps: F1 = 10.9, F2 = 8.6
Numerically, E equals 4.54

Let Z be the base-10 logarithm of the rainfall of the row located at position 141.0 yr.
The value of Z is 1.08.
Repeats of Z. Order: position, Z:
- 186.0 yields 0.98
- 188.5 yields 0.98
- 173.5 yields 1.00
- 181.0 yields 1.07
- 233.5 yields 0.94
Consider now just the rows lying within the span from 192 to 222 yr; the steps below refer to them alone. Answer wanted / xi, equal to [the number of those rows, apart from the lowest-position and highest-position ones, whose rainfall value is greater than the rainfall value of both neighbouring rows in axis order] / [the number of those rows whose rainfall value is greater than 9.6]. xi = 2.0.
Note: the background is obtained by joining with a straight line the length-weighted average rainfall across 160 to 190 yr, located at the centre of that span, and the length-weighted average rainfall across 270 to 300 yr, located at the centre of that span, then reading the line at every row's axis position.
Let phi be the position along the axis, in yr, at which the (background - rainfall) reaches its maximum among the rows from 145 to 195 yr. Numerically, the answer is 193.5 yr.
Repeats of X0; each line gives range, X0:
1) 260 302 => 8.9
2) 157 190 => 10.6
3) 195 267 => 8.7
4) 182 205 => 9.6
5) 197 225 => 8.8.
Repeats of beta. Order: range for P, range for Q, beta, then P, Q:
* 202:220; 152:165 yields 11.3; 1.10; 10.2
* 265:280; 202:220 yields 8.7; 0.99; 7.759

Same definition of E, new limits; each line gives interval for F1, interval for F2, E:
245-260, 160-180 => 4.52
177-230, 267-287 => 4.46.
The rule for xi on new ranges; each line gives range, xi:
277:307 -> 3.0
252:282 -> 1.5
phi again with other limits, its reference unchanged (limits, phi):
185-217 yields 216.0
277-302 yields 296.0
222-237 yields 228.5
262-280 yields 266.0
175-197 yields 193.5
